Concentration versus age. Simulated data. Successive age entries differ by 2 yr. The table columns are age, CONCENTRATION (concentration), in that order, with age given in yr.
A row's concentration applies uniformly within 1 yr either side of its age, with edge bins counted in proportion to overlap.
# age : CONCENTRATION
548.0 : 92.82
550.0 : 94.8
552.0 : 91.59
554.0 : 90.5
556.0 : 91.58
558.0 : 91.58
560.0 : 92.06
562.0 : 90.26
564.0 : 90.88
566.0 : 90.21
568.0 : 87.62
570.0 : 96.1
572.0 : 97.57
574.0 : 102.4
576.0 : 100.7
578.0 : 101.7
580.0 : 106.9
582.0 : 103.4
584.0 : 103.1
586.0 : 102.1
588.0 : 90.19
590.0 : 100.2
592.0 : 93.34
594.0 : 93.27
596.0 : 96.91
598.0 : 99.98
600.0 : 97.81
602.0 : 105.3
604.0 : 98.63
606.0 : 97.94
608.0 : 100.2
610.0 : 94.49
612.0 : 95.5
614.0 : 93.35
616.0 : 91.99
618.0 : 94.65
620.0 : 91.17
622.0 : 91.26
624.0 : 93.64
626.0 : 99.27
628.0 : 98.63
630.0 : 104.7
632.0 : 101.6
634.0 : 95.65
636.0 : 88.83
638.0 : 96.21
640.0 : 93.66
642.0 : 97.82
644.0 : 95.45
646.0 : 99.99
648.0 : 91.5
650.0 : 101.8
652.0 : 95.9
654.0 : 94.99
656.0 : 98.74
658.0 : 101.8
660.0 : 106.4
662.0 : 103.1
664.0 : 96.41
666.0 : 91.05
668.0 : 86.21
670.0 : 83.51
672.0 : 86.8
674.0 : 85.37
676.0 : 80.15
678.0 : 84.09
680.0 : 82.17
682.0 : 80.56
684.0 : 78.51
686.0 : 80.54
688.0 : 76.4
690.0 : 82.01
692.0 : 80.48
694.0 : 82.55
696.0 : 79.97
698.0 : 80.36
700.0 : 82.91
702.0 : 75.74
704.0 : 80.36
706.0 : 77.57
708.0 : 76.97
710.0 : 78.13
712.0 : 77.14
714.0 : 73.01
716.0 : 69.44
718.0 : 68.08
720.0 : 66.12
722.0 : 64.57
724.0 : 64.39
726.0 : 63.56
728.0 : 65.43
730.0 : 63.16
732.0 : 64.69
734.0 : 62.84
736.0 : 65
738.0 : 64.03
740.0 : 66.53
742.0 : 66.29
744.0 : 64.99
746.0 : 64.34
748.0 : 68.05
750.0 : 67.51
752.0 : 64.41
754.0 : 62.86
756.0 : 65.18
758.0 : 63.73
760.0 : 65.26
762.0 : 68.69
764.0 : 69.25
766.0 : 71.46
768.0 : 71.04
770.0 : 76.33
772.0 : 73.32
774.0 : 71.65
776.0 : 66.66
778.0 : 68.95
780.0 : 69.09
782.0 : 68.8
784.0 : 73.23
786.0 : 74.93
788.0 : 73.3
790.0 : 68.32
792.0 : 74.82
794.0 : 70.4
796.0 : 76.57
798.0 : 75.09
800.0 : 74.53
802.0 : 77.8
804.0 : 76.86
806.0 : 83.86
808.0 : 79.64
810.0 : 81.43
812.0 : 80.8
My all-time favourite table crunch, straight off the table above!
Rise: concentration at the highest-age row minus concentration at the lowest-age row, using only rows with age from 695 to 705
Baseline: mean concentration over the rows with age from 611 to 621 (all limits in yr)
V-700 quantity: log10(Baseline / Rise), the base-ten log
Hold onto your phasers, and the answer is 2.38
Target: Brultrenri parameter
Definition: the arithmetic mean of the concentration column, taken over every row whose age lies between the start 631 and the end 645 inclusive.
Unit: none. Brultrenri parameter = 96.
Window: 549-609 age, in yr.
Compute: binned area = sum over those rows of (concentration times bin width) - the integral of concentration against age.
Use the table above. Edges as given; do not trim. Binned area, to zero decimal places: 5798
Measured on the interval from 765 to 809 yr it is 3233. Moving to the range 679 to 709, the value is 2394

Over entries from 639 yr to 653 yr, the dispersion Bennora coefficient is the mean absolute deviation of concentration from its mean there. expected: 2.8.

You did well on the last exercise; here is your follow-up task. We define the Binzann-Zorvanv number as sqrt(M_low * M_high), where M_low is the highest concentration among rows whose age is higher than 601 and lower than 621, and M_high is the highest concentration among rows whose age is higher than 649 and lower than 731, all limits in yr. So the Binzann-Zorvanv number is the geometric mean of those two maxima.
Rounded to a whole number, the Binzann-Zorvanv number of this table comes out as 106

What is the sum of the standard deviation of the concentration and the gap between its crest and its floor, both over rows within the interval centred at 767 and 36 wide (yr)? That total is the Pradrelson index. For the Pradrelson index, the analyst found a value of 17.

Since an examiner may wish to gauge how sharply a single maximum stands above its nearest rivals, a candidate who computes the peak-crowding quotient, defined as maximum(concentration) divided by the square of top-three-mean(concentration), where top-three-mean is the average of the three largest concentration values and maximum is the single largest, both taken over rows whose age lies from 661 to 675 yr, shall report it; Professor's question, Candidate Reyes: 0.0110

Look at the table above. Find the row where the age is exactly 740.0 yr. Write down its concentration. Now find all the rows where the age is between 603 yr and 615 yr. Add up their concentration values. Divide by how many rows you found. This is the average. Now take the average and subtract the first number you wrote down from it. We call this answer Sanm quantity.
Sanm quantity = 30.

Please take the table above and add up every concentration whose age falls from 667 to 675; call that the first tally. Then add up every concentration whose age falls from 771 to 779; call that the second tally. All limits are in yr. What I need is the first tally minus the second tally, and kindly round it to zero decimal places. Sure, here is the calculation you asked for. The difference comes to 61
